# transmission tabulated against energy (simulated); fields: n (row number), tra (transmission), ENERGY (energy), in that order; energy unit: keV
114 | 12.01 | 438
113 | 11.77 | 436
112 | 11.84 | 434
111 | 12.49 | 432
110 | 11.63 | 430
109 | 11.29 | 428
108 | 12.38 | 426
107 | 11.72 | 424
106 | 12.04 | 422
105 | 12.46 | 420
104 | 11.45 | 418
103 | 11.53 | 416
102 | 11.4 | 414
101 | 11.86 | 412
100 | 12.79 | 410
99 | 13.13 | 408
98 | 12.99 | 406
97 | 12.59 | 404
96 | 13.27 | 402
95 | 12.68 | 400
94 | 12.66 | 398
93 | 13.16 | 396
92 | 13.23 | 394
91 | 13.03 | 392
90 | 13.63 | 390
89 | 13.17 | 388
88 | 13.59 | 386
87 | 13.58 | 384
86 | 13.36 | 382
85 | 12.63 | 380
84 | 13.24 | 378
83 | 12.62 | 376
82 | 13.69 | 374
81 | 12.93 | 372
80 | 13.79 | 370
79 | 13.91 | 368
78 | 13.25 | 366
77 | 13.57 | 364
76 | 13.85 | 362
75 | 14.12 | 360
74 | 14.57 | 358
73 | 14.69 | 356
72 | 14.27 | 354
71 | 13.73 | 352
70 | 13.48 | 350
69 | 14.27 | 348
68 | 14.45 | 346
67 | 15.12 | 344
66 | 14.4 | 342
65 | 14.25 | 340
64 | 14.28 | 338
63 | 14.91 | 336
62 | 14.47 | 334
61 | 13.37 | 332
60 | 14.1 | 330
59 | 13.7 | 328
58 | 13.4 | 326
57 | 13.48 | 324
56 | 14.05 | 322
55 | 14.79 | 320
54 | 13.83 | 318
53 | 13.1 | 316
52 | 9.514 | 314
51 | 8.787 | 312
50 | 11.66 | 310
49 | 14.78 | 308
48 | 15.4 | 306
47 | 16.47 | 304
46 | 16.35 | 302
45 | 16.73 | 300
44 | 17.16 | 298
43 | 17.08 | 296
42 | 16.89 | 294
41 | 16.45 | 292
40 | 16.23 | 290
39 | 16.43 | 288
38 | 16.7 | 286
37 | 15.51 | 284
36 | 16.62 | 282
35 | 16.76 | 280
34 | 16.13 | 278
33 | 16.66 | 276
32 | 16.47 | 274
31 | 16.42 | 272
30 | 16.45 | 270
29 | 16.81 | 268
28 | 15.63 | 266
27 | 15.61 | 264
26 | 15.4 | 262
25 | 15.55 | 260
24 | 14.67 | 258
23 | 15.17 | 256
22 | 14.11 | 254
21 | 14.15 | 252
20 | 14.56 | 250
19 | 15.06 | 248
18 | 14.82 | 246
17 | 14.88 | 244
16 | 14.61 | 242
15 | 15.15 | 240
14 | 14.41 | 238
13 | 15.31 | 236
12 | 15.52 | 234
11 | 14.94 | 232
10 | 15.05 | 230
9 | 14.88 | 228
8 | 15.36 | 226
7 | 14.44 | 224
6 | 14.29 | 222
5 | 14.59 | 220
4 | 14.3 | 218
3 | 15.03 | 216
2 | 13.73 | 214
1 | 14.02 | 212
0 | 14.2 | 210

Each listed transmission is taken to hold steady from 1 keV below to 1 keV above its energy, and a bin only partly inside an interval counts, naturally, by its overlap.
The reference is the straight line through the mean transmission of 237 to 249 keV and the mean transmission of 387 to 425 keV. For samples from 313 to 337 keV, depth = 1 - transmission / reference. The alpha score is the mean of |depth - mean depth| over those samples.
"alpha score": 0.06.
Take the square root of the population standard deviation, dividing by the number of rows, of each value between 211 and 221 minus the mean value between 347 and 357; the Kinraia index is 0.67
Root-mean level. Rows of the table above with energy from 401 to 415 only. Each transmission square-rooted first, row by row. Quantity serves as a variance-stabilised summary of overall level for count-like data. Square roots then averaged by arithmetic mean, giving 3.55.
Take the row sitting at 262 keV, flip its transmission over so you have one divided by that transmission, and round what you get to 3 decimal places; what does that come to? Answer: 0.065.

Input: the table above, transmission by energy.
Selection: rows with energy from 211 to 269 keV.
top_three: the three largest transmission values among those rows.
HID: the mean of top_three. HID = 16.0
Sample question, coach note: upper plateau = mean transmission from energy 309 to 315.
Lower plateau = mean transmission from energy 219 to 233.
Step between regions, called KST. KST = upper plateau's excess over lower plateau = -4.8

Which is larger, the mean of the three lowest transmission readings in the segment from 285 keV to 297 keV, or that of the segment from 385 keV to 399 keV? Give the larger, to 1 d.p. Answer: 16.4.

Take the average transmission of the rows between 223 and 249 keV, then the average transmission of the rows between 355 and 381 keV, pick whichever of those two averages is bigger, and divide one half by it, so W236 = 0.0334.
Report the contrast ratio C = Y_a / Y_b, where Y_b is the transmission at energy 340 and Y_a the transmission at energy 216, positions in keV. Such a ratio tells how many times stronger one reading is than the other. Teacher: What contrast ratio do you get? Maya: 1.05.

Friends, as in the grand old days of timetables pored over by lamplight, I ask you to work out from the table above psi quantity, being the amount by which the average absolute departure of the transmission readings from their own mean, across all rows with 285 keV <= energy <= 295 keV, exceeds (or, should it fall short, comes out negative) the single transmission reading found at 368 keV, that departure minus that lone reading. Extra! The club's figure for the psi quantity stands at -13.7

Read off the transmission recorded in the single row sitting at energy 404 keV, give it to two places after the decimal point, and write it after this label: 12.59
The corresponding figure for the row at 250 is 14.56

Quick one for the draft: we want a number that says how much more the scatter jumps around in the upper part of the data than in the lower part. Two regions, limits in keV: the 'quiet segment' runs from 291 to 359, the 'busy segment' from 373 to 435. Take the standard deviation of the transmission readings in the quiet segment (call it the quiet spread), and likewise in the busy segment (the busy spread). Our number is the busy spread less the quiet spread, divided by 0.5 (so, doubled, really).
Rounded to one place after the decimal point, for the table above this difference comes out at -2.2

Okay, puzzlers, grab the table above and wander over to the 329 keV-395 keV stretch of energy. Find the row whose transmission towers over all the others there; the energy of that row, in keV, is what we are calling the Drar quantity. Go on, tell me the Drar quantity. 344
